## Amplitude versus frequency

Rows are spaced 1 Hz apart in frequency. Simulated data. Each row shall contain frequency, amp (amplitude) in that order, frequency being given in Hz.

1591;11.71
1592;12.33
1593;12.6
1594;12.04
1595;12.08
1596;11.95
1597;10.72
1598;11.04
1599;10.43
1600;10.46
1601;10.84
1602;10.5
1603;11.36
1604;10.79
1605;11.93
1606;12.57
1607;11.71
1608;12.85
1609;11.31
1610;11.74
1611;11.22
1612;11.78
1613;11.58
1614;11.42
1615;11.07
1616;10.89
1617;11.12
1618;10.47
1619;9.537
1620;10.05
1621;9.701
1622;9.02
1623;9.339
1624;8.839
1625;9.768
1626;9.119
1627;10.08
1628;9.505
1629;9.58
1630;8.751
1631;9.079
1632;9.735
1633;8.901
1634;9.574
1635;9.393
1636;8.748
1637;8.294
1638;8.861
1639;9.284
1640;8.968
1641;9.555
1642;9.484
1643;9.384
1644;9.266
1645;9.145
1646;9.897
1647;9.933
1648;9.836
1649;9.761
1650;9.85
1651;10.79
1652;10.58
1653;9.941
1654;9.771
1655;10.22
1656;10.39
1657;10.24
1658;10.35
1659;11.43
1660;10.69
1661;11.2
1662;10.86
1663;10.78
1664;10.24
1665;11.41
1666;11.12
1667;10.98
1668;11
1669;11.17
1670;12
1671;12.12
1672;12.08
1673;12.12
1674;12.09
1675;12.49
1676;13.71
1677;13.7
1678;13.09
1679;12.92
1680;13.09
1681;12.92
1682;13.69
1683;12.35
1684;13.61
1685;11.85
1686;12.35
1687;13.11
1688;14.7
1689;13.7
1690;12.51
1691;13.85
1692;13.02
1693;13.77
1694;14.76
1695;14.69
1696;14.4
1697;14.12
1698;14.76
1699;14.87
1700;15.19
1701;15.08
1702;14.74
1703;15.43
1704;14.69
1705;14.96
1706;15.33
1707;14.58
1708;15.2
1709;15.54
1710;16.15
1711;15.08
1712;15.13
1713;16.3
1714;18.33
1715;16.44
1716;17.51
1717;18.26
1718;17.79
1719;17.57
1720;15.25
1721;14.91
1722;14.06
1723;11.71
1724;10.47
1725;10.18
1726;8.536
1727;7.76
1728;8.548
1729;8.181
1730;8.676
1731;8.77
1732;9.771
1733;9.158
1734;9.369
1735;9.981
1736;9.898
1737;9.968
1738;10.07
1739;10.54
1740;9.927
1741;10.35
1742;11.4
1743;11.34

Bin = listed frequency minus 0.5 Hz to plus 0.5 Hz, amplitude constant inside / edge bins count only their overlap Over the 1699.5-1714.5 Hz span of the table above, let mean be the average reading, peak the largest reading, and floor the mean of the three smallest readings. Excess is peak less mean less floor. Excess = -11.8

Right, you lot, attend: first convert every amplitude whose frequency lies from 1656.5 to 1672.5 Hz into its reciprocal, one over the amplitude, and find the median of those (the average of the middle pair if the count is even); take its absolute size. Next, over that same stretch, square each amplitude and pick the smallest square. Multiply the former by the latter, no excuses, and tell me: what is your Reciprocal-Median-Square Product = 9.5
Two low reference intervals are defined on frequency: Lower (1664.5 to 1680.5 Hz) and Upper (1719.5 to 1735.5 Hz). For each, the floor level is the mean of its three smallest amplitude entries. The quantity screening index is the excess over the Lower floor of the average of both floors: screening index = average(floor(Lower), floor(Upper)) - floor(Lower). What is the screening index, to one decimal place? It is -1.4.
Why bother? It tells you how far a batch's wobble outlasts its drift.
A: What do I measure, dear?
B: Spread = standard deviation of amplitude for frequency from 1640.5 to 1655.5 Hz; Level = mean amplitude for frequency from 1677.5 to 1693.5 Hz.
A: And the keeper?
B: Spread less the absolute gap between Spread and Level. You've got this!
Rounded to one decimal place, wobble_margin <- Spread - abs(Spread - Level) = -12.3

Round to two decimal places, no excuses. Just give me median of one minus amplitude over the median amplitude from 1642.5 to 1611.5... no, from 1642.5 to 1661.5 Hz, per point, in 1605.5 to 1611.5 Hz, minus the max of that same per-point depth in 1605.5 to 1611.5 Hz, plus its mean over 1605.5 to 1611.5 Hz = -0.25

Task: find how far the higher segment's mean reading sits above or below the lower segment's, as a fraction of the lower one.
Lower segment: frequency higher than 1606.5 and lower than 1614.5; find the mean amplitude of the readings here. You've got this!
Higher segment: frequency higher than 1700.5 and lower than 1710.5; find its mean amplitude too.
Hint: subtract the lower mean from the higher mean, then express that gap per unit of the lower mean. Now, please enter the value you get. 0.30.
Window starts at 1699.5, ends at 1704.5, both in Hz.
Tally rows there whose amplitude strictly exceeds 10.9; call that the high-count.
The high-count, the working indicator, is 5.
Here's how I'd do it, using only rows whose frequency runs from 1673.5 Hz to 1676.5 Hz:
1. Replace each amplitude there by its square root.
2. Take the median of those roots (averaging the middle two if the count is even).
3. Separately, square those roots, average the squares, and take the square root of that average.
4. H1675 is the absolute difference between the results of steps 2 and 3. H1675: 0.038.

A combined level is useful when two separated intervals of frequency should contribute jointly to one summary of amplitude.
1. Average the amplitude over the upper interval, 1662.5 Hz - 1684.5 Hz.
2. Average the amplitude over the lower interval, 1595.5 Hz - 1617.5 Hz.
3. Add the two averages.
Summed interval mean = 24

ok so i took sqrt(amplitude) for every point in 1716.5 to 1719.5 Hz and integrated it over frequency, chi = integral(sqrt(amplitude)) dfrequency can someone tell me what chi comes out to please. 13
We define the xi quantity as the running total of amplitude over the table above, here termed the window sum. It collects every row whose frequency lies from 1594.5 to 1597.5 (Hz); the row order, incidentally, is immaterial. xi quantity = 35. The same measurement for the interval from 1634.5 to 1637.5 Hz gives 26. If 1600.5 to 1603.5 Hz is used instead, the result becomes 33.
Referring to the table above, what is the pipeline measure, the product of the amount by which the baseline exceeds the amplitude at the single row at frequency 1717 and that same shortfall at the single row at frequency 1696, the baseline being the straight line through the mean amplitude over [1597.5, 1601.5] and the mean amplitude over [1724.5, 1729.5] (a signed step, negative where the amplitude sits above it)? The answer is 50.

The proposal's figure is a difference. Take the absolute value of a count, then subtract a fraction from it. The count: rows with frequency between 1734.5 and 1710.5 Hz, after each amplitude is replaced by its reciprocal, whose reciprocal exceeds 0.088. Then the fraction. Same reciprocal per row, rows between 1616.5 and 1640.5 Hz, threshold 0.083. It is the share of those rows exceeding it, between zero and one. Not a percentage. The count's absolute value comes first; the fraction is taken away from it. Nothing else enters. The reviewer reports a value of 10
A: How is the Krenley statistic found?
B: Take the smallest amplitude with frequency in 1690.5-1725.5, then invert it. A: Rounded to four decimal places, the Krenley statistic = 0.0982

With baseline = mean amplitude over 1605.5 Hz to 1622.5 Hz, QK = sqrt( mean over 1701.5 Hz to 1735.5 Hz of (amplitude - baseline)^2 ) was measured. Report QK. 4.1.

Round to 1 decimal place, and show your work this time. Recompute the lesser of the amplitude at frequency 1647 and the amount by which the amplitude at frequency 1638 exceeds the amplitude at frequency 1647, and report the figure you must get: -1.1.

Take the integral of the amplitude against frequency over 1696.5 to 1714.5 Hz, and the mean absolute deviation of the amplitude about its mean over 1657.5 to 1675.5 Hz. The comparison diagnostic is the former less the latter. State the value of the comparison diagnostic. 275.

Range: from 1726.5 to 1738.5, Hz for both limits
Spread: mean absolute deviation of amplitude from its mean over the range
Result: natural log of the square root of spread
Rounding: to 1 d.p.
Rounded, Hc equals -0.2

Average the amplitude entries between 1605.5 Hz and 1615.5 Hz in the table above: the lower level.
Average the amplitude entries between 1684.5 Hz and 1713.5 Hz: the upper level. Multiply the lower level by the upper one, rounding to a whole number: 170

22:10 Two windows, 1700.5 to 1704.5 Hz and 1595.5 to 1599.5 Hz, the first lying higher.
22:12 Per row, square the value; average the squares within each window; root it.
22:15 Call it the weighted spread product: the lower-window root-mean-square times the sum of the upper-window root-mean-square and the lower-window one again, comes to 288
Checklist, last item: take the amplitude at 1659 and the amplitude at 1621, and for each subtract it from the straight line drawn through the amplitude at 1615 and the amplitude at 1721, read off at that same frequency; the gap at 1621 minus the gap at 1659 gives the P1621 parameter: 0.35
